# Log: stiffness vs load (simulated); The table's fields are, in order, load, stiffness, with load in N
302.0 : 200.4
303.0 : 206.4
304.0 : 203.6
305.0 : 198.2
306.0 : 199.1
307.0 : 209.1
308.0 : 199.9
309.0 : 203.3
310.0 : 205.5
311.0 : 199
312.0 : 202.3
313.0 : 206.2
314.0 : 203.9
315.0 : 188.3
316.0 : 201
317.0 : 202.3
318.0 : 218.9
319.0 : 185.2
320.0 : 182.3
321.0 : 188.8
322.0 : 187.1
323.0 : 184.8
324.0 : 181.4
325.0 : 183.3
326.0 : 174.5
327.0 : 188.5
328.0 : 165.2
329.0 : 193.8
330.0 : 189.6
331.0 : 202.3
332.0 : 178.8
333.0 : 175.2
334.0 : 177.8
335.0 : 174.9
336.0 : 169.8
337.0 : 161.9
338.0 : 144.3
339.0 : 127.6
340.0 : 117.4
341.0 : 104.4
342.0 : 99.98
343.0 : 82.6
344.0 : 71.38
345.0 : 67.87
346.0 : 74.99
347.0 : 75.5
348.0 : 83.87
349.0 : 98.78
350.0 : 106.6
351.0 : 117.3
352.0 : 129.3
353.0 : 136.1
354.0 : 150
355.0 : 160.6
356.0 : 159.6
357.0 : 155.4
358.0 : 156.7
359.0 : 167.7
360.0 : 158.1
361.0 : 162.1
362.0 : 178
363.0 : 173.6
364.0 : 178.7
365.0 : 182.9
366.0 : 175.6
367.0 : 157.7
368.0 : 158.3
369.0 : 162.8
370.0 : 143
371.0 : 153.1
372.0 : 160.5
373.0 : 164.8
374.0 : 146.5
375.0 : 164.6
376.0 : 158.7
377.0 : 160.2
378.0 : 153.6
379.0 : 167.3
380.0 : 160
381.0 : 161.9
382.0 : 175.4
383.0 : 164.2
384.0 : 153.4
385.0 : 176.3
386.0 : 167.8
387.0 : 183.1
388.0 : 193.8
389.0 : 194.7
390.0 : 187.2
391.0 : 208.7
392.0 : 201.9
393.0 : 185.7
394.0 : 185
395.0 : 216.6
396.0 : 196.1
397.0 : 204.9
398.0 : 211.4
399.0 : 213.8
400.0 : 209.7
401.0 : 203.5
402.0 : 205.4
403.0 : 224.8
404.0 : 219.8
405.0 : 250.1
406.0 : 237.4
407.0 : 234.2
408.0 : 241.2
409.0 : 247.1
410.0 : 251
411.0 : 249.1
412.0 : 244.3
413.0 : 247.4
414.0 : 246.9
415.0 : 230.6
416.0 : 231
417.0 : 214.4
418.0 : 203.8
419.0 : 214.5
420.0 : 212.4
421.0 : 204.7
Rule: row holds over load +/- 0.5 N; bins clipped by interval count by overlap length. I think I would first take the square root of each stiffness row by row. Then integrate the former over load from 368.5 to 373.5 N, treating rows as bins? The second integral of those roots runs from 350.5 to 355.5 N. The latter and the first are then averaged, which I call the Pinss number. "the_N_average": 61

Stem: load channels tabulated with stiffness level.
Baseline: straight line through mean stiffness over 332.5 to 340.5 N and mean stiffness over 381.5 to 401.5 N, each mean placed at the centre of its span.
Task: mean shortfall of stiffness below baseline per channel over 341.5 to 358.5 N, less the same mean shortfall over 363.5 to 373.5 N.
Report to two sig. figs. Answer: 38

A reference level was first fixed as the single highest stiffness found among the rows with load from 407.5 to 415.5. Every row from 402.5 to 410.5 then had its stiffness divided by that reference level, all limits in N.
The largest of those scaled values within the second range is 1.0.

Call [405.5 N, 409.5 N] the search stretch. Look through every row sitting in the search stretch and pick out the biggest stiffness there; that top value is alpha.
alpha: 247.1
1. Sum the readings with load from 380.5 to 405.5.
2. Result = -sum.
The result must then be -4895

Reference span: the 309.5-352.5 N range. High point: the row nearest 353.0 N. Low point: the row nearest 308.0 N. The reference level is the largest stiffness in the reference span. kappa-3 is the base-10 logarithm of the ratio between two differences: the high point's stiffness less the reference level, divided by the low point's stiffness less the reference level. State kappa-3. 0.6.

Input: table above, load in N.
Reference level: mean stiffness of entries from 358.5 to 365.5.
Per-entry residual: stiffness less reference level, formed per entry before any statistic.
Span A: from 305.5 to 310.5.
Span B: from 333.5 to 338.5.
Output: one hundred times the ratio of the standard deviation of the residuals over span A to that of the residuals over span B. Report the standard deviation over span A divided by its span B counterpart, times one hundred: 31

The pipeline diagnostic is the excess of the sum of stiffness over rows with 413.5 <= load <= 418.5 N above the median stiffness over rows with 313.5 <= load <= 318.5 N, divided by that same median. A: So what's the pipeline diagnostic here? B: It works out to 4.6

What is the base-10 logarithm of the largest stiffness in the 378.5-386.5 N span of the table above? 2.25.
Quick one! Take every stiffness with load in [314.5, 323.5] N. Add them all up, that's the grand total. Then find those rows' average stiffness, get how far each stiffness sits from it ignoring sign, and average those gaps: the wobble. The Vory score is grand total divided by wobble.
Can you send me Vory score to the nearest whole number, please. 184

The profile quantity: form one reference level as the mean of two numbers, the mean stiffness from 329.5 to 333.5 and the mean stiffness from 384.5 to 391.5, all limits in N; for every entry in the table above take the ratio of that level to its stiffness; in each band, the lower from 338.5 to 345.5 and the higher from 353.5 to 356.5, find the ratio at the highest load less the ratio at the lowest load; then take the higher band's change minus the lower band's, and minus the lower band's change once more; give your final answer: -2.7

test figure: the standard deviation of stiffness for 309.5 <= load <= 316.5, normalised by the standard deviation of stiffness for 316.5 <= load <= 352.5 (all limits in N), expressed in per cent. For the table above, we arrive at 13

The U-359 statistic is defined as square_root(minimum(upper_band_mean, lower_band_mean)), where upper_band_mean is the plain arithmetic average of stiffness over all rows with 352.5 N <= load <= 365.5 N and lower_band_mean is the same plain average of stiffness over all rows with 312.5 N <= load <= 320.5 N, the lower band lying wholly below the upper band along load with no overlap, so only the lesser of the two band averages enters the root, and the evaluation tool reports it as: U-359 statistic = 12.8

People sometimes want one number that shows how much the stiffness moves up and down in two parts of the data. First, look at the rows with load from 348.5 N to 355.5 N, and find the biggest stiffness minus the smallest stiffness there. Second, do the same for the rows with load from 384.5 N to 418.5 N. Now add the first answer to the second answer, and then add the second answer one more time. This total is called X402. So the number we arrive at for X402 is 228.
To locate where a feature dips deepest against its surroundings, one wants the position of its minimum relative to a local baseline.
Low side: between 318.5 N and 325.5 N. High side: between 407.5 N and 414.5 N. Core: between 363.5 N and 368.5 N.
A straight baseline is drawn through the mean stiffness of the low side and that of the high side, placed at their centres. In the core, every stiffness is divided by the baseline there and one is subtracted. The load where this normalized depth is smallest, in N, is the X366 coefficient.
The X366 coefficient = 367.0 N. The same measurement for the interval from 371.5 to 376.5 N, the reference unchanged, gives 374.0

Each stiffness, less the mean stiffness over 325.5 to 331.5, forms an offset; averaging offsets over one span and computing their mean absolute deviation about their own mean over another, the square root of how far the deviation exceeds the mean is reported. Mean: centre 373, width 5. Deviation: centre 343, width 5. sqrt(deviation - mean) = 6.4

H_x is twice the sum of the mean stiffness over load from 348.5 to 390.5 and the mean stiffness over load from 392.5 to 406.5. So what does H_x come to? 743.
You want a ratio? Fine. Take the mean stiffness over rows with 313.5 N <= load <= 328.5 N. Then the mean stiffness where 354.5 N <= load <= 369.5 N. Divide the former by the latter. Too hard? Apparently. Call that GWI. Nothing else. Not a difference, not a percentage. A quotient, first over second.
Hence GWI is 1.14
